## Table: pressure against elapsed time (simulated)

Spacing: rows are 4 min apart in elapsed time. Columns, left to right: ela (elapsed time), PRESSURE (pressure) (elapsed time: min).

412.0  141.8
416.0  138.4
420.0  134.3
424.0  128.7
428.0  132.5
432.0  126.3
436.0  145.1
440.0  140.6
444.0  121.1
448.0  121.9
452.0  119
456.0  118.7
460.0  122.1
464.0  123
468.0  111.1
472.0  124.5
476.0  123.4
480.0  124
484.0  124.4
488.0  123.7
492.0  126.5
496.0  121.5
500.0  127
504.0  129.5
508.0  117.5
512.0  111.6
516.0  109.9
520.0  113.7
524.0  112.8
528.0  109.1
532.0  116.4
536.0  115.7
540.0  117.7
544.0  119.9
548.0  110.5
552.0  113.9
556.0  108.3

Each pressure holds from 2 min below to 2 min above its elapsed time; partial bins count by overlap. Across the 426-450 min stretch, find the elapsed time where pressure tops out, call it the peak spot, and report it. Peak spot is 436.0 min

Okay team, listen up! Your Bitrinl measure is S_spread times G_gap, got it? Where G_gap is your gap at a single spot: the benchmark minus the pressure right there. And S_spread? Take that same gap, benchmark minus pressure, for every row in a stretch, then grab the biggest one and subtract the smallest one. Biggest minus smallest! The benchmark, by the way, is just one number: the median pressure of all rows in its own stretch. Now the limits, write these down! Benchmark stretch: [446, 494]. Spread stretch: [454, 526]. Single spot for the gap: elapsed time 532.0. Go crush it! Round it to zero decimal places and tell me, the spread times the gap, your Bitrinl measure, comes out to 133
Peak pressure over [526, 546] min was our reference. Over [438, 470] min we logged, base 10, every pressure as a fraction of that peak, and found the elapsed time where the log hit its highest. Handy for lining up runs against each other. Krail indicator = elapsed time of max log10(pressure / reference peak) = 440.0 min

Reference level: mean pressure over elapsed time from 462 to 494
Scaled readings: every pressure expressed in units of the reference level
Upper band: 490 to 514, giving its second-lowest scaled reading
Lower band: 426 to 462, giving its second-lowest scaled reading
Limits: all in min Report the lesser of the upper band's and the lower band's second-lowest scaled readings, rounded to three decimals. 0.959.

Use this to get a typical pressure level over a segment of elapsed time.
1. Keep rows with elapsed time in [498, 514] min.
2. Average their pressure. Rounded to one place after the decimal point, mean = 121.4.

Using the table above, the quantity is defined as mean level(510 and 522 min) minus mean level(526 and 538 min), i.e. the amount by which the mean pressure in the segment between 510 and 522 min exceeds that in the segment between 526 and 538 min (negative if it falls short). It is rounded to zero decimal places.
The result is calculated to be -2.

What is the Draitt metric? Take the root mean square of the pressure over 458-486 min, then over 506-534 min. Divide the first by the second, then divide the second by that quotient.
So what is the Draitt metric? 105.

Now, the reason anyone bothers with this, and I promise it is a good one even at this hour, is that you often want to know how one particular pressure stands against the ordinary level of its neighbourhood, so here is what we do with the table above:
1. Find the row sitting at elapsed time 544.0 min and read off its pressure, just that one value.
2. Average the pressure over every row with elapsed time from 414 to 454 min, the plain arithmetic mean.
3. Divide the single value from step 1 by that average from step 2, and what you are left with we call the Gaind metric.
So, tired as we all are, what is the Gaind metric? 0.92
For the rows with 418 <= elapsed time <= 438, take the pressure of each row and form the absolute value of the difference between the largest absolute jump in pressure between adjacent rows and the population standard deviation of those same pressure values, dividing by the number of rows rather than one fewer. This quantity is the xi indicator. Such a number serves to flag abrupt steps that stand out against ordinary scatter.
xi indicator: 12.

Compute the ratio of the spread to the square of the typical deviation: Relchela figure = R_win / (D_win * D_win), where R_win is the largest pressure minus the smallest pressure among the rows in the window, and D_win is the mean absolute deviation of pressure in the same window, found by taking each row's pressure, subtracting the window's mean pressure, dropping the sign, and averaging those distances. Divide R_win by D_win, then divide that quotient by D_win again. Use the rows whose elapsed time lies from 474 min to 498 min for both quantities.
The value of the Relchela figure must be 4.5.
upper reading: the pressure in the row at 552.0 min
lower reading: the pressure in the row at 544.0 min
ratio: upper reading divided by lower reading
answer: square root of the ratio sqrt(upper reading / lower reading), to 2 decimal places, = 0.97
